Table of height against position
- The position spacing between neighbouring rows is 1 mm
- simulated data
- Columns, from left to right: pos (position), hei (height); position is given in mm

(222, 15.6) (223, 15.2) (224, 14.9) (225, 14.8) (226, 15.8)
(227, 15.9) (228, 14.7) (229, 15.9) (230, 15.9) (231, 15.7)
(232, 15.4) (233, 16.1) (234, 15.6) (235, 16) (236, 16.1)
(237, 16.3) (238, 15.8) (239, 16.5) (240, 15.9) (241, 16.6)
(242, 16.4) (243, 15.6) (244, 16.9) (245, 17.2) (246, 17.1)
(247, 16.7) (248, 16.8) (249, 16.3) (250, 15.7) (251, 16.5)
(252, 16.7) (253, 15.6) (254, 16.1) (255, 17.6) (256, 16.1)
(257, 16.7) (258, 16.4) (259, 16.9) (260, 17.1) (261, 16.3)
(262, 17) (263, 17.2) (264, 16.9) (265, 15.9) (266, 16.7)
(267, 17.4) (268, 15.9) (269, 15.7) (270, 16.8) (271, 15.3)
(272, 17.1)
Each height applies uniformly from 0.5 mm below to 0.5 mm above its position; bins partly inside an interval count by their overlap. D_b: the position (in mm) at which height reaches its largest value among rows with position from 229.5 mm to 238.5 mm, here 237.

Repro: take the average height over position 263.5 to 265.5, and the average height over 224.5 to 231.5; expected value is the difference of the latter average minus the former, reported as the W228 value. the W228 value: -0.9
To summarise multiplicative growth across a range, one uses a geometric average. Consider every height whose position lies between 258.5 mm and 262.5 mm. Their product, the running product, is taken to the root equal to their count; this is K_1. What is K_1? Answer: 16.8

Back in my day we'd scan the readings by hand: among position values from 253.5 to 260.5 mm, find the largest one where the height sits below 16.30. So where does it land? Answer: 256 mm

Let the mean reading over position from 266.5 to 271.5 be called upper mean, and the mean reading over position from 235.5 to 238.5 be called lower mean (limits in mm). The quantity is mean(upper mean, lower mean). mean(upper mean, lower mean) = 16.14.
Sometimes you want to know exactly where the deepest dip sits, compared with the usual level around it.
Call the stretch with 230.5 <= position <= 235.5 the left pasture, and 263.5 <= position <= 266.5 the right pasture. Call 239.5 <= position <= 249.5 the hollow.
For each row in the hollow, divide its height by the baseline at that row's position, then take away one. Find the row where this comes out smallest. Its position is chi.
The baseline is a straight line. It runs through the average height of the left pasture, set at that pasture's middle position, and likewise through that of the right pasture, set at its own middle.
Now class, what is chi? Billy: 243 mm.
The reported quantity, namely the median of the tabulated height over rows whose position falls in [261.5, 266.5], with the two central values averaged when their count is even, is 16.9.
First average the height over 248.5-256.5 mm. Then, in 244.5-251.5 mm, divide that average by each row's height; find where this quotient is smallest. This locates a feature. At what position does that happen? 245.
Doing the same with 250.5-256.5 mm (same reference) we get 255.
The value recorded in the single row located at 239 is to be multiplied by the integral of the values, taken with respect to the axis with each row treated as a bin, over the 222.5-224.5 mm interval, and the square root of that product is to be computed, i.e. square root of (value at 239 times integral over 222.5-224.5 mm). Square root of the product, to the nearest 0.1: 22.3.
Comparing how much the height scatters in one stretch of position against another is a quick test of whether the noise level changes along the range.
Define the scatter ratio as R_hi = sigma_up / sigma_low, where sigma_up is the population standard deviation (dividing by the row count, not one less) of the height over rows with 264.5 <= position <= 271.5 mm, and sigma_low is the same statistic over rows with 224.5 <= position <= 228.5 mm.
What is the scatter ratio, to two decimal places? 1.24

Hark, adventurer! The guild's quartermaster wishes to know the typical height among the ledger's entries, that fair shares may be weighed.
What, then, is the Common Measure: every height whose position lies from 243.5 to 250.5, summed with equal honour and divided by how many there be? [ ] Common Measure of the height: 16.7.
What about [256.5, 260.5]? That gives 16.8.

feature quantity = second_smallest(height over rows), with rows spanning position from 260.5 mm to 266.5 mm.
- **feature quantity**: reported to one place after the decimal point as 16.3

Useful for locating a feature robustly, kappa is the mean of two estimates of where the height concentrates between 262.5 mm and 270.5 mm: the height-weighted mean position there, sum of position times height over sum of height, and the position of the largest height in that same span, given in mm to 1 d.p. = 266.7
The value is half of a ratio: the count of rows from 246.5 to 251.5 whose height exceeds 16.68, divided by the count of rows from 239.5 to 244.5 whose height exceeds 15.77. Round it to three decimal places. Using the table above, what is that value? 0.250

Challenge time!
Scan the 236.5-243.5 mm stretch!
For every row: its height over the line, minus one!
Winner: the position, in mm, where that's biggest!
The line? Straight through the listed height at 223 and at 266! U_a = 241 mm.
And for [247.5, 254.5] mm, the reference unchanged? 248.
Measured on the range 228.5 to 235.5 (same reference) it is 233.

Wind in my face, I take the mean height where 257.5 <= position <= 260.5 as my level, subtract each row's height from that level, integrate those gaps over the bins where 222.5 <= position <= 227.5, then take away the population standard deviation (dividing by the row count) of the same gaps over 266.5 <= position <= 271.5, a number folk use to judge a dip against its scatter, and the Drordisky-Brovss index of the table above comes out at 7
